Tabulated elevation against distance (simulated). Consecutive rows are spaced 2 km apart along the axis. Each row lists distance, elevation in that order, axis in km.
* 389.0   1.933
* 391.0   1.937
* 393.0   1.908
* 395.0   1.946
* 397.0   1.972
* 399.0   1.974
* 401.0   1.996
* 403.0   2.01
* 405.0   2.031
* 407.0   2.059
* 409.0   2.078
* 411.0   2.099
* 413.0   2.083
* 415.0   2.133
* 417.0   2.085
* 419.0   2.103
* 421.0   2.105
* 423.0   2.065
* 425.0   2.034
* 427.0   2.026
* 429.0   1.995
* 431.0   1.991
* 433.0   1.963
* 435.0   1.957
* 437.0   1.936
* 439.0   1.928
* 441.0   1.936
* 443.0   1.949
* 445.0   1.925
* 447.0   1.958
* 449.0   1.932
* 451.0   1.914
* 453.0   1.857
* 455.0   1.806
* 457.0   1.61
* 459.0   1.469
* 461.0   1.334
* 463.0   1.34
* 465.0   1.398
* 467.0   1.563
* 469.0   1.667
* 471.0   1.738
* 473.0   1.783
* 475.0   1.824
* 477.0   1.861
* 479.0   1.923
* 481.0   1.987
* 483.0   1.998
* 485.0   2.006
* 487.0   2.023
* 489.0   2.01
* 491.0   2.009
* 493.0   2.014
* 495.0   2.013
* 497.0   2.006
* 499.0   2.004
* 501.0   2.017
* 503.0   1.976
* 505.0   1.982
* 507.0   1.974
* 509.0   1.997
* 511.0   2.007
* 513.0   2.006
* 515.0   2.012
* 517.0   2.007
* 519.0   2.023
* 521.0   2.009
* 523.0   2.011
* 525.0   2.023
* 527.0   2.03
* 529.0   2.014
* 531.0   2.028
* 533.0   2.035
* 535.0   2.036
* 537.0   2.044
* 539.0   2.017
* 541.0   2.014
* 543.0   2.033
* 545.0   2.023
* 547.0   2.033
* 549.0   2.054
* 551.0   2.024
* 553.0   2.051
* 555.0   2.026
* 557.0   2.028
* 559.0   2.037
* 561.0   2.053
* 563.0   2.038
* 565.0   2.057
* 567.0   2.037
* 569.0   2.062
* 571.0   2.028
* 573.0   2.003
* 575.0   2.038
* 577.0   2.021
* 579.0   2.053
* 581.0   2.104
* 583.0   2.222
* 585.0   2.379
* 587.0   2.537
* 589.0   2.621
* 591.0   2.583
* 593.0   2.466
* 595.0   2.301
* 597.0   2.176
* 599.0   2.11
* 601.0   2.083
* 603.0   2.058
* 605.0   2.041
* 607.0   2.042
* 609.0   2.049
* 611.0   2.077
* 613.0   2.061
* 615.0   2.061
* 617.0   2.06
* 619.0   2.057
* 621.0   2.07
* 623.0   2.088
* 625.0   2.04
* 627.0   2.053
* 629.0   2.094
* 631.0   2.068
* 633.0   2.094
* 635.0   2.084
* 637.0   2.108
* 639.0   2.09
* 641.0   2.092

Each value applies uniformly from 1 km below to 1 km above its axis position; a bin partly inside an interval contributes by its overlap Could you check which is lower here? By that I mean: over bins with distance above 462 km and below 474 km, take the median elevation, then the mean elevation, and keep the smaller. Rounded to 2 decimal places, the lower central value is 1.58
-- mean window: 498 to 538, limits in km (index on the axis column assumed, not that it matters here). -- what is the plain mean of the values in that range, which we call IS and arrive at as 2.01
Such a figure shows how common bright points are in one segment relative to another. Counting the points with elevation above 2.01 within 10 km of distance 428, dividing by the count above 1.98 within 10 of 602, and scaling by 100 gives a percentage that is 50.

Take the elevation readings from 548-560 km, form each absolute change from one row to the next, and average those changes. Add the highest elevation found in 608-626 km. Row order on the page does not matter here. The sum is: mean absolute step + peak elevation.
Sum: 2.11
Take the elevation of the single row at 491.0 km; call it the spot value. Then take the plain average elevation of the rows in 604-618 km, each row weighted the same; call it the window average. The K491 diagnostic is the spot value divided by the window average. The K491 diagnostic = 0.98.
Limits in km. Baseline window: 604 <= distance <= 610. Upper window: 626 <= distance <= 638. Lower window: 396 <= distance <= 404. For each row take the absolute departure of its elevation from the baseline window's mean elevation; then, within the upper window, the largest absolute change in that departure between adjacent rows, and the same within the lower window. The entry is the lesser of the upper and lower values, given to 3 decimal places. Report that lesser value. 0.022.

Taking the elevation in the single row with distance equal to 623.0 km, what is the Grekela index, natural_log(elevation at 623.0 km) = 0.74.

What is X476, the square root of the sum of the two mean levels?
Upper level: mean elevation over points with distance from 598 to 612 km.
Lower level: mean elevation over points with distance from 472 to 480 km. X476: 1.98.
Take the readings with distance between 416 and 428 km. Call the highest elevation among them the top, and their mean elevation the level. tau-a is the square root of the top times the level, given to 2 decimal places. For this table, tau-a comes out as 2.09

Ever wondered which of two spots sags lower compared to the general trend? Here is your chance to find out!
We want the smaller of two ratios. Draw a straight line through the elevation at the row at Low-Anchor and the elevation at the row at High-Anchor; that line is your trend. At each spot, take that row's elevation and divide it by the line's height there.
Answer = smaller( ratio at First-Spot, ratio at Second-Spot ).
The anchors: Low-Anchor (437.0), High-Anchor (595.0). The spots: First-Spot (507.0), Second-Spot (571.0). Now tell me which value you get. 0.903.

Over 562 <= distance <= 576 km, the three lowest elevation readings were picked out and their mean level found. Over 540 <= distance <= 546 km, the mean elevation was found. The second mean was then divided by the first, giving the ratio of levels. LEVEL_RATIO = 1.00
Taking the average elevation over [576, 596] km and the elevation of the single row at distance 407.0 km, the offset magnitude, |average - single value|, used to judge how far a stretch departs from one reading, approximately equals 0.27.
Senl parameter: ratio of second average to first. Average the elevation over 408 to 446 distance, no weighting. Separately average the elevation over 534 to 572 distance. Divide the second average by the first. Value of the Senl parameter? 1.01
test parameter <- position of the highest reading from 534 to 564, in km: 549.0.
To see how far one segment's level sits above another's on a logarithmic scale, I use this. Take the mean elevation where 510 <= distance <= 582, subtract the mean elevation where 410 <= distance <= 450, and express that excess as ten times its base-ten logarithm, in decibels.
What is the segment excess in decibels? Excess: -16.8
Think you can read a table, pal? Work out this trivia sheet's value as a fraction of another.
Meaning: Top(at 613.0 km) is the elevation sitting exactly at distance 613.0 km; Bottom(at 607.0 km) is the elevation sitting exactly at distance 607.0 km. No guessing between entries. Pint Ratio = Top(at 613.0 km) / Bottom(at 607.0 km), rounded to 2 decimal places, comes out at 1.01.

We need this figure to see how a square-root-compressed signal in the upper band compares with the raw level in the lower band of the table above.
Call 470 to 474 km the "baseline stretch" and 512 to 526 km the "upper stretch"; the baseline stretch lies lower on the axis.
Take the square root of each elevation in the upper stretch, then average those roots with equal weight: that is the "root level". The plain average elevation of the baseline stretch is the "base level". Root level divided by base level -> 0.81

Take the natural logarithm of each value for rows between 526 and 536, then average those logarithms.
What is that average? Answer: 0.707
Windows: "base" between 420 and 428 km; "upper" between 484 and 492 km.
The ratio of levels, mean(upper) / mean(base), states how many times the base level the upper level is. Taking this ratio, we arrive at 0.98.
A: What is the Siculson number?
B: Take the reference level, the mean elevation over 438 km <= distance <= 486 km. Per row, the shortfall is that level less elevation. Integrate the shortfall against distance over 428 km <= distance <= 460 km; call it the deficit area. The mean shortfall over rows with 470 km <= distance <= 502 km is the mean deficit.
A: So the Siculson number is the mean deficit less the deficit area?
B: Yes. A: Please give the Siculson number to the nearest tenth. 3.1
